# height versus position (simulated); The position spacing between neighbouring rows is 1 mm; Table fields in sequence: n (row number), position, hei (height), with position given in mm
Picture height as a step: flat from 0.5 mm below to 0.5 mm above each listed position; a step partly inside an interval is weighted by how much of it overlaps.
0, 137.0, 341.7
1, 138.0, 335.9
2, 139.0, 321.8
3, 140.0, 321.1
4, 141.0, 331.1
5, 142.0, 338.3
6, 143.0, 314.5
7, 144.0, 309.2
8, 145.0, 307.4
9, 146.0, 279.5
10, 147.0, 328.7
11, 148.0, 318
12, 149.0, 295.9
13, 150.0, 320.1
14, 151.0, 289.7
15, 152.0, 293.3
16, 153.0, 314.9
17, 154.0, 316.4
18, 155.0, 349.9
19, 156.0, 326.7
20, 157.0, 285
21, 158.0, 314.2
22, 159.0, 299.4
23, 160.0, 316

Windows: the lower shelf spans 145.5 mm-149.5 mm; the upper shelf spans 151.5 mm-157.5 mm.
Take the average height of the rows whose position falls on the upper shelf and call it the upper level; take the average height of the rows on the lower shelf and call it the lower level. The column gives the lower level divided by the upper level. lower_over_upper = 0.97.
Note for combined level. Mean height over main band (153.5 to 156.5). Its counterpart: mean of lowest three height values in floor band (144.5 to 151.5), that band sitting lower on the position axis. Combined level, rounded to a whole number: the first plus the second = 619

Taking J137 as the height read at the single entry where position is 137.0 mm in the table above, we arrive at 341.7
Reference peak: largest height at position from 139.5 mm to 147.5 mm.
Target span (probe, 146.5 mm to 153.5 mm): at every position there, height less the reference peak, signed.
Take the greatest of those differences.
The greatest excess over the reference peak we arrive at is -10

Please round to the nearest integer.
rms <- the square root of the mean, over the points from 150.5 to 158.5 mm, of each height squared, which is 312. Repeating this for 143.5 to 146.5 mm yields 299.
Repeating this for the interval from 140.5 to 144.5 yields 323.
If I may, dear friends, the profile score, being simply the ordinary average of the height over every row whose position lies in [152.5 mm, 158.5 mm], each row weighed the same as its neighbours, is 318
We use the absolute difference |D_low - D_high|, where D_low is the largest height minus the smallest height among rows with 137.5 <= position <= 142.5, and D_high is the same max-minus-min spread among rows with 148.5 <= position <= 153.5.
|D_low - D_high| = 13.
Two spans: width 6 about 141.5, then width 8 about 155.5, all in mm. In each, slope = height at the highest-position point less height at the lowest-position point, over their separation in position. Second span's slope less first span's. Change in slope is 3.4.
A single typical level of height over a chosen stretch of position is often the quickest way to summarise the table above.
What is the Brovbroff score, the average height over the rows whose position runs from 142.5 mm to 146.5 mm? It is 303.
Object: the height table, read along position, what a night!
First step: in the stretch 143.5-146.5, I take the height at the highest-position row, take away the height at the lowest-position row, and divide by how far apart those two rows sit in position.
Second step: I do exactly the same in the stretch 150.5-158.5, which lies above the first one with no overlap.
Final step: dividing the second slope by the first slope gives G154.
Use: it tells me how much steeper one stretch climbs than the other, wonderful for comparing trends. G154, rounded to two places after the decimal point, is -0.24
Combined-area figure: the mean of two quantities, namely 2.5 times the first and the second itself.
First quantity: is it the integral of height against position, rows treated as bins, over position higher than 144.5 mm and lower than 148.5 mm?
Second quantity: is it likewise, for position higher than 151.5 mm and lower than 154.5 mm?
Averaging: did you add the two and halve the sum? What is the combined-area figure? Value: 2004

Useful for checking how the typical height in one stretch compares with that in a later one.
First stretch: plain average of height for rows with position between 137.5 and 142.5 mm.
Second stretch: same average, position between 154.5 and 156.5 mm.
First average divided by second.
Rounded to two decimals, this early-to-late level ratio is 0.97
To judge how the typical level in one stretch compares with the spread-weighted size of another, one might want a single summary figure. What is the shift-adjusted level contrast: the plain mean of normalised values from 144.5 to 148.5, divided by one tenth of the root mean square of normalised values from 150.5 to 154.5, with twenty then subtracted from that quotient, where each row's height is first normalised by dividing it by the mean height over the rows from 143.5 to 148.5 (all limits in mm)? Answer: -9.8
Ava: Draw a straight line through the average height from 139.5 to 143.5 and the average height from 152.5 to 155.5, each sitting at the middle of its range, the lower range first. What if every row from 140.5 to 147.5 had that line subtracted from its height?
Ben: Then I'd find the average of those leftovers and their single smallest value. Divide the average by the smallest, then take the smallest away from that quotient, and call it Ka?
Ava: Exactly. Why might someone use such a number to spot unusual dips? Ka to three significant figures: 47.3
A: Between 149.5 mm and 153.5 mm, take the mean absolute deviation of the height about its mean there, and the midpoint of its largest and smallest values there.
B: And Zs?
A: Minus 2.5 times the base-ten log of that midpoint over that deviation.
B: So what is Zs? -3.4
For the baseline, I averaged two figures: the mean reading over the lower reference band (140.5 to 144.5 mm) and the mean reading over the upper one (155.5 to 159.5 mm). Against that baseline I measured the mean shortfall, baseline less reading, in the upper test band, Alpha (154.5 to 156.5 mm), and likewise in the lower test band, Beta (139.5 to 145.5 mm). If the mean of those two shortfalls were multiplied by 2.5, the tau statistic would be -36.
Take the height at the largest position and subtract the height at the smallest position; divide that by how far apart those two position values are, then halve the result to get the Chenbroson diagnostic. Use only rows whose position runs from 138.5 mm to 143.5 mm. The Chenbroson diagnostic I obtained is -0.9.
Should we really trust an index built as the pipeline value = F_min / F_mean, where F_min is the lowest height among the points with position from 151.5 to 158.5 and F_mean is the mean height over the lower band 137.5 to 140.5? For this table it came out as 0.874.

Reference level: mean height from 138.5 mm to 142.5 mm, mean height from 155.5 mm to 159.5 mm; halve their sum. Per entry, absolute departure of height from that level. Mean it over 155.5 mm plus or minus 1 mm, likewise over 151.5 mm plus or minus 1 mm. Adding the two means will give 47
